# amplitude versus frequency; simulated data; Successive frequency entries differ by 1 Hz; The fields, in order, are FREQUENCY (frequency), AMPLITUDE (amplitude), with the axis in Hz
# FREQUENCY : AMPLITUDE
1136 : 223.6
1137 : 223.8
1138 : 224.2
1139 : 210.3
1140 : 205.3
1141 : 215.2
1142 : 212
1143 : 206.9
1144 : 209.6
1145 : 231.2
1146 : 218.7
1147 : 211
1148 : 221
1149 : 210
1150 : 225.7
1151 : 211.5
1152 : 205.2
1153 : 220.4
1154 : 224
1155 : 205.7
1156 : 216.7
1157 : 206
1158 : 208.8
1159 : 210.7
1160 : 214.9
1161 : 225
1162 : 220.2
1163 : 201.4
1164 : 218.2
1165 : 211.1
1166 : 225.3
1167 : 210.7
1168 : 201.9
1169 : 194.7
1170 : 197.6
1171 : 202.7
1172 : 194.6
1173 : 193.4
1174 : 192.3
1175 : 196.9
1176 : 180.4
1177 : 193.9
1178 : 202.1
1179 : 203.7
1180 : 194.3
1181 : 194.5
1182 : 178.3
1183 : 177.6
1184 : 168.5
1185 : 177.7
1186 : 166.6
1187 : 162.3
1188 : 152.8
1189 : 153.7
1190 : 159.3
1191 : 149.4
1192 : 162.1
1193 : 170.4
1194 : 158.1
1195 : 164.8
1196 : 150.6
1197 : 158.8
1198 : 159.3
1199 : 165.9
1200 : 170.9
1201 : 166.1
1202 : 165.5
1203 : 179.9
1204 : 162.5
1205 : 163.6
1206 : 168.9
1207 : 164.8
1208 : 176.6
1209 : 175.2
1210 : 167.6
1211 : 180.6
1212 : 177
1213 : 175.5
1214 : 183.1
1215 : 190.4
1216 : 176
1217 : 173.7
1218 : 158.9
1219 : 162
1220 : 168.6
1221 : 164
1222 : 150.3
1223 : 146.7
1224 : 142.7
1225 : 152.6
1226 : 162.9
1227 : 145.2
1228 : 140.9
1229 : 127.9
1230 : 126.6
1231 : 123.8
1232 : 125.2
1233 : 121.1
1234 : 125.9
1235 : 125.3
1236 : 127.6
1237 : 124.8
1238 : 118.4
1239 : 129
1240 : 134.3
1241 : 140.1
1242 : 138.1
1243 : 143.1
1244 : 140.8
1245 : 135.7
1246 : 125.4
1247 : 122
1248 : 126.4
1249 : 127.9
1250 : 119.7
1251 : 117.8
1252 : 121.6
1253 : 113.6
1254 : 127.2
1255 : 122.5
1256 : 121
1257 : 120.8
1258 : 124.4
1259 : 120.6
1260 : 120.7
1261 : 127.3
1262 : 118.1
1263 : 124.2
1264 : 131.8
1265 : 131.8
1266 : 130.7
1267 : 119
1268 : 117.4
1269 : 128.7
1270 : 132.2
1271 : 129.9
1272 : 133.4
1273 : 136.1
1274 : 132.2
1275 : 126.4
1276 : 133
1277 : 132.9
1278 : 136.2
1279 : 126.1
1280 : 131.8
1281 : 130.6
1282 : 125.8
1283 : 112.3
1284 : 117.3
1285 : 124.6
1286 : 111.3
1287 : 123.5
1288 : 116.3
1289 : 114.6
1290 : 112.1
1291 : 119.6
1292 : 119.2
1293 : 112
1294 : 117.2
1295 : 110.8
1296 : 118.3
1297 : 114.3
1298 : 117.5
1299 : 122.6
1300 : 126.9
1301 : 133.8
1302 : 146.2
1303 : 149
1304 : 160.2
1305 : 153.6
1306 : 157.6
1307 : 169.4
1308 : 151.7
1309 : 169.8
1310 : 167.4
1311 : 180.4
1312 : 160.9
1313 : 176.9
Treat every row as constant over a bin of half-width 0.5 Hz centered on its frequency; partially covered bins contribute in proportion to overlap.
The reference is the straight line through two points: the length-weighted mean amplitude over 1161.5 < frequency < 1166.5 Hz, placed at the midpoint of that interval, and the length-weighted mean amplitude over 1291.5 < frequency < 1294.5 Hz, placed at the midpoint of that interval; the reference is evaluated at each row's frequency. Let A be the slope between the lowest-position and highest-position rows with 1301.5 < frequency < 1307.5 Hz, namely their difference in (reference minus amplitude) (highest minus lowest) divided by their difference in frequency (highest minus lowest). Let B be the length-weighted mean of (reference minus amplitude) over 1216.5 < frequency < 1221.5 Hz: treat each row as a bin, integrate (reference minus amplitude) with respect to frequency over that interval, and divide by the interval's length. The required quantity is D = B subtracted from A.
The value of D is -13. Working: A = -5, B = 8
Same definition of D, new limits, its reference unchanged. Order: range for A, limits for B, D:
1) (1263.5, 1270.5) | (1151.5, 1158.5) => -11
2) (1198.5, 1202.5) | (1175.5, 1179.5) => -10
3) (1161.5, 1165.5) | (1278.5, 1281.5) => 6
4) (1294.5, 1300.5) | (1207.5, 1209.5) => -9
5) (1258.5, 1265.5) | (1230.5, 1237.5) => -39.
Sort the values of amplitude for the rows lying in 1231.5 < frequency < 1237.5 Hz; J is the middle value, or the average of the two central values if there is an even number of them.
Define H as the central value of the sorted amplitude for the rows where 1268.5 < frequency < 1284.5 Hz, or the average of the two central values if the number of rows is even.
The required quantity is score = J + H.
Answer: 256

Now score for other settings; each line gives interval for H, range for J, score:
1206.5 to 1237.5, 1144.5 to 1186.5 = 364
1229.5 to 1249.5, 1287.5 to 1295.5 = 242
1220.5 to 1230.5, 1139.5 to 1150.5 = 358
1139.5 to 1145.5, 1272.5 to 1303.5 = 334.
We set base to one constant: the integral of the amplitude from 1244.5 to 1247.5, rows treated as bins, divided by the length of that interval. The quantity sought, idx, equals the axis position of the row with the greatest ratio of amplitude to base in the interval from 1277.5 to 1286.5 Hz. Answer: 1278 Hz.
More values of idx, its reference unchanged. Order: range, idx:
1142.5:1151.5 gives 1145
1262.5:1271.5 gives 1270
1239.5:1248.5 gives 1243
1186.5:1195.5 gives 1193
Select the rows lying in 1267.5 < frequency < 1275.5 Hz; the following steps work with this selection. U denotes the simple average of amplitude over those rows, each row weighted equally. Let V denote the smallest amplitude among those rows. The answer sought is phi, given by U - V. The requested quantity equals 12.1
